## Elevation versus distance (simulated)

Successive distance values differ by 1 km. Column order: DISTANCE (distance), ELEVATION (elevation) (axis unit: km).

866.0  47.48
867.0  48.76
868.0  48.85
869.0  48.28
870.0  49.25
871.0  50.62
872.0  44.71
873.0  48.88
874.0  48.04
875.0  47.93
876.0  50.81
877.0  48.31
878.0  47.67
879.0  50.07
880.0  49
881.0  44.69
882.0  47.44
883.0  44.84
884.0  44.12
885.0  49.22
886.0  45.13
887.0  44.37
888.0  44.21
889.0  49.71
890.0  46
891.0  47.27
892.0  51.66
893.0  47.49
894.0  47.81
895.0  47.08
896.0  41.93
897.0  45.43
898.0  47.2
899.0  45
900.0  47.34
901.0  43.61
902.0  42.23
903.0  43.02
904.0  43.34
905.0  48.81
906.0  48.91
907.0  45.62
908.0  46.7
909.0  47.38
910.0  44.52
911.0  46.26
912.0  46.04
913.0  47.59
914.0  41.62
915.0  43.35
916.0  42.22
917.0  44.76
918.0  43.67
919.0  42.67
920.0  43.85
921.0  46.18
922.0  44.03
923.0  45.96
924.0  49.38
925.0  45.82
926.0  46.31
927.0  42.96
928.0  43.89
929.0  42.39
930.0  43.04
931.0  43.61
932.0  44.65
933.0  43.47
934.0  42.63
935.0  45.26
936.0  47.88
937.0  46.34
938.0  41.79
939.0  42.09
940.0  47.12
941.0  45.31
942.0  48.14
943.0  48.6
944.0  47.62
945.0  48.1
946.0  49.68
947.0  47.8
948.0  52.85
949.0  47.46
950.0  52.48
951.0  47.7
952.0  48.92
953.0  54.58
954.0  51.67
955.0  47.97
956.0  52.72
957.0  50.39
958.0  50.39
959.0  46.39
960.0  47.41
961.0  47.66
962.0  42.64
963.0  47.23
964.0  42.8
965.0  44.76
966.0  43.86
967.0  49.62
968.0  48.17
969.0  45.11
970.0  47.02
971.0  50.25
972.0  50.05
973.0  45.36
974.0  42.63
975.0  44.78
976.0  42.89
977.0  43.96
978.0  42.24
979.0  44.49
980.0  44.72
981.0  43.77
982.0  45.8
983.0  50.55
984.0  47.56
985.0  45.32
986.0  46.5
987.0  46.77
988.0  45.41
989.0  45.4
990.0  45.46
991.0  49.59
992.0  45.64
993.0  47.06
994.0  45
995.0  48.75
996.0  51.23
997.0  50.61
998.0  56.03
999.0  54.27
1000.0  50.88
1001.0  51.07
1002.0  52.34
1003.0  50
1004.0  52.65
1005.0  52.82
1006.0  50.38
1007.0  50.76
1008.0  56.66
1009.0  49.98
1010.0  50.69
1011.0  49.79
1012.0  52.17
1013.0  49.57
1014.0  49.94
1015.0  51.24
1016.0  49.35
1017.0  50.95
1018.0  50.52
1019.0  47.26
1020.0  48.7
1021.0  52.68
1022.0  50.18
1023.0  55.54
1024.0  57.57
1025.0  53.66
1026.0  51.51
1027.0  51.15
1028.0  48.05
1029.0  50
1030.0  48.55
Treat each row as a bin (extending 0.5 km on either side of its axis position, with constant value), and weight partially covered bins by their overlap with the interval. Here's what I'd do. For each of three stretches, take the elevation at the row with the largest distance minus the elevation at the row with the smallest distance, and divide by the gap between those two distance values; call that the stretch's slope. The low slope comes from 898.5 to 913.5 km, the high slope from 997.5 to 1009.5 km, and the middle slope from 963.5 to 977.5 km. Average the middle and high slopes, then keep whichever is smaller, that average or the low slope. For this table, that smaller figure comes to -0.23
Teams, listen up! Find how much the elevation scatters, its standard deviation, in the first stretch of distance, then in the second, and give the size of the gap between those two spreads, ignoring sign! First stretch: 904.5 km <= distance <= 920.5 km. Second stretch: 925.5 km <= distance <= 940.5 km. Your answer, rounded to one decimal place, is 0.3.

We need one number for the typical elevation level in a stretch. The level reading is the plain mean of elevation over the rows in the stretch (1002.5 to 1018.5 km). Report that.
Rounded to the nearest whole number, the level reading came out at 51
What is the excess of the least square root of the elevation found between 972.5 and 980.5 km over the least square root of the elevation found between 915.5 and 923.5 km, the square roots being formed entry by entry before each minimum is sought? 0.0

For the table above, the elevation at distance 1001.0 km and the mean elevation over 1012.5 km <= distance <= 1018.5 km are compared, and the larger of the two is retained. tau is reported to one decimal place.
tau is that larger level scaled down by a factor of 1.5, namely 34.0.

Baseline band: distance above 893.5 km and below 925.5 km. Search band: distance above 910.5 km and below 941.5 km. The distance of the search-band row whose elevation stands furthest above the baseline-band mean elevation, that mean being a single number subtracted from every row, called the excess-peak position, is 924.0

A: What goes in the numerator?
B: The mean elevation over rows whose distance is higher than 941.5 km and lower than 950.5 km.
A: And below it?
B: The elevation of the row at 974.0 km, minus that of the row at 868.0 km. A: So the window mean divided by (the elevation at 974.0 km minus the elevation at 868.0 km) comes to -7.9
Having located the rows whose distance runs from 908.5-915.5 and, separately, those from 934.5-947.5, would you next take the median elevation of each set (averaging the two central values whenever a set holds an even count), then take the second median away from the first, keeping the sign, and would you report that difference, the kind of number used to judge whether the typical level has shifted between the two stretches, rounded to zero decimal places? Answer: -2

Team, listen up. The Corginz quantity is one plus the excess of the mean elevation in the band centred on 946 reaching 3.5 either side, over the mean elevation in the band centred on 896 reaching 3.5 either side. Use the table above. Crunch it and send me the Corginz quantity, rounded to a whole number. 4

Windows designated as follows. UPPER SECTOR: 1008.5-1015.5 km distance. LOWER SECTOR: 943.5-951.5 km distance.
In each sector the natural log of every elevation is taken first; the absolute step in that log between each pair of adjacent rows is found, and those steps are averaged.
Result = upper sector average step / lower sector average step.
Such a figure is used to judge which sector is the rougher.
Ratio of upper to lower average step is 0.39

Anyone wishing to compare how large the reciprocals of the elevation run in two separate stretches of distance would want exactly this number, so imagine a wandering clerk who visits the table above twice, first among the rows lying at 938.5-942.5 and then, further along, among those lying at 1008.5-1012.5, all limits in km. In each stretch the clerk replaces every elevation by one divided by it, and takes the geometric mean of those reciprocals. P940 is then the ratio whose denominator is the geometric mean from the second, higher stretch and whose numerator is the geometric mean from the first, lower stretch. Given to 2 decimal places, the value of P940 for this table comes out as 1.11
